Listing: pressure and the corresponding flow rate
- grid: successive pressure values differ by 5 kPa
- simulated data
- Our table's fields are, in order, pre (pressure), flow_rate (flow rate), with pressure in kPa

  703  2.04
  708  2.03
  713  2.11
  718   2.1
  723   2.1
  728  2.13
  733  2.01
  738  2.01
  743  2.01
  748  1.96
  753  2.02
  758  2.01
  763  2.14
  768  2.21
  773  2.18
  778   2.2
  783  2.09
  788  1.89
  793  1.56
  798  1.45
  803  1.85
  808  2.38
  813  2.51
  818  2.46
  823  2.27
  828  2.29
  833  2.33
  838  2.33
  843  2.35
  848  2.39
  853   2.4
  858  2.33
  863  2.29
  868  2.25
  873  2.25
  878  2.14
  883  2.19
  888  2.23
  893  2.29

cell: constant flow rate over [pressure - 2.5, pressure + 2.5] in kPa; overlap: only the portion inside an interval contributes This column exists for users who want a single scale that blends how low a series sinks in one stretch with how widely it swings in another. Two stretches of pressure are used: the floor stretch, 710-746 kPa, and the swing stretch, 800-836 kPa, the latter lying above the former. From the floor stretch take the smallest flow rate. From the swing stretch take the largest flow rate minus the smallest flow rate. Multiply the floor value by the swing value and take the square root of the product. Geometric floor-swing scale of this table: 1.2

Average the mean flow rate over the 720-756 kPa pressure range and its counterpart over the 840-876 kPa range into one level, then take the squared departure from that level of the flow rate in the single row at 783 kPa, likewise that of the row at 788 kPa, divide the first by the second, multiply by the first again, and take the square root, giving 0.03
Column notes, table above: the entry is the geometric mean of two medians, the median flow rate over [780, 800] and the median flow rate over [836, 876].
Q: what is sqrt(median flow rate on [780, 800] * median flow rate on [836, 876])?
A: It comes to 2.00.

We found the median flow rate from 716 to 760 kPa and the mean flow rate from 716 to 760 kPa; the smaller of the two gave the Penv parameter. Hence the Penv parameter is 2.01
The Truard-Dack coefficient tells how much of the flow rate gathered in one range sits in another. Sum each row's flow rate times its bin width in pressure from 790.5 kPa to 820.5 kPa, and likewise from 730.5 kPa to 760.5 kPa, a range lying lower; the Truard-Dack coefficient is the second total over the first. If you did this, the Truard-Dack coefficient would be 0.98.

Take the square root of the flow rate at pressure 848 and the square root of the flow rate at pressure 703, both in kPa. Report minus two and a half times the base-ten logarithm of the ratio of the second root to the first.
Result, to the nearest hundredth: 0.09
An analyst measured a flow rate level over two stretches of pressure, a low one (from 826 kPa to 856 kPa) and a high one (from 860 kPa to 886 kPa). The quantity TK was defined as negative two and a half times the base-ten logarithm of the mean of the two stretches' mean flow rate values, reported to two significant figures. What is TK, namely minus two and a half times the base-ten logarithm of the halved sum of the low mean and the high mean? -0.90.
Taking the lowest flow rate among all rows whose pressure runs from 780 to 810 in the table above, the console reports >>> 1.45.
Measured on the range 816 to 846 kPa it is 2.27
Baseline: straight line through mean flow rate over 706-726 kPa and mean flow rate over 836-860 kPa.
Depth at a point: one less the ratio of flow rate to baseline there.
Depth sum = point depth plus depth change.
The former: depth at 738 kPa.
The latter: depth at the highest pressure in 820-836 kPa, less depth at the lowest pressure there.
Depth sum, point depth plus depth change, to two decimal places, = 0.04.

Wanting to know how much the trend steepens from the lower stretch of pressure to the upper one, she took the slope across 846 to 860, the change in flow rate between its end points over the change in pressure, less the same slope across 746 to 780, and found -0.014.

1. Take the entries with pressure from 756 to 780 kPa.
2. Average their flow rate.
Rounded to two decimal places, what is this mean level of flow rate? 2.15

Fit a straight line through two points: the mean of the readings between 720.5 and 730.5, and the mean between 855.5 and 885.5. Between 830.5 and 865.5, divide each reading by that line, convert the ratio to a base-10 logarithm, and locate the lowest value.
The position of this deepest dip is 863 kPa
